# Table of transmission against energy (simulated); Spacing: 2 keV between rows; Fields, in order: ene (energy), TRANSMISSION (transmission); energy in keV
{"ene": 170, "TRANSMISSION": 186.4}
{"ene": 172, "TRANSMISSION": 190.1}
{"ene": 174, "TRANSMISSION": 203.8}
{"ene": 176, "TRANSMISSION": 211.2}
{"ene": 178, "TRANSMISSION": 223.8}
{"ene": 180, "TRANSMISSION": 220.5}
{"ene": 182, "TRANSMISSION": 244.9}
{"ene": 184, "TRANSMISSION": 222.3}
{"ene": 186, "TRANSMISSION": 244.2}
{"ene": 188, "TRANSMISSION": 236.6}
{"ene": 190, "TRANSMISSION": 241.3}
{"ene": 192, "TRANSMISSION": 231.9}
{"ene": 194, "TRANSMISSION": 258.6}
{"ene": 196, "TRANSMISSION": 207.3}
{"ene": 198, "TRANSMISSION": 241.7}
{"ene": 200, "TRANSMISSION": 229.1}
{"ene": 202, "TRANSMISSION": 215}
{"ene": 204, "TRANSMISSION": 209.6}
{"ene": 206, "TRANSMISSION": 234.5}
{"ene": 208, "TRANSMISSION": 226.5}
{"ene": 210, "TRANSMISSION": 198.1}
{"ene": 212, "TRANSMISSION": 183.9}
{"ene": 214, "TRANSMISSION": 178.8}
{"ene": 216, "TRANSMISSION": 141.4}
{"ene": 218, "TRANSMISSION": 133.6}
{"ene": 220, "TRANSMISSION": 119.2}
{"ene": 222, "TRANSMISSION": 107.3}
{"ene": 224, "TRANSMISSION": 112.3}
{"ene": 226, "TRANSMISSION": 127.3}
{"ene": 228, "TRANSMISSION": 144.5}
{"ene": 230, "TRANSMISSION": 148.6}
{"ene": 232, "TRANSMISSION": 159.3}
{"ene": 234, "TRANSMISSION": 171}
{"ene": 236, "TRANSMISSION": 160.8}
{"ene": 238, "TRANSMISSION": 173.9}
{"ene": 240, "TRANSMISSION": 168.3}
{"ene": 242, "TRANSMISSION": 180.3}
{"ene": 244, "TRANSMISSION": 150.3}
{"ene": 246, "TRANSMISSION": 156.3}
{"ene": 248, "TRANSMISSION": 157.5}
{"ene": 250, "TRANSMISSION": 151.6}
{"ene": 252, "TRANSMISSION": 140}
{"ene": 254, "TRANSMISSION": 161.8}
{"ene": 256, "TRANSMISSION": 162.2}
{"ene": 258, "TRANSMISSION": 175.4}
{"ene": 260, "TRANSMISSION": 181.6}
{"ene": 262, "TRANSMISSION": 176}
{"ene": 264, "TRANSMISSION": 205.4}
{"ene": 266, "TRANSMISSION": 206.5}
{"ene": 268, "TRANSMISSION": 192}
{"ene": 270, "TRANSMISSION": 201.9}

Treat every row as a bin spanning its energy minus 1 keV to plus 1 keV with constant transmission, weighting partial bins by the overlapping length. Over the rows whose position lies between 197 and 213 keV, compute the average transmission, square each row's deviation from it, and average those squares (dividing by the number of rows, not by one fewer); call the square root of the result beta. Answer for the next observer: 18.2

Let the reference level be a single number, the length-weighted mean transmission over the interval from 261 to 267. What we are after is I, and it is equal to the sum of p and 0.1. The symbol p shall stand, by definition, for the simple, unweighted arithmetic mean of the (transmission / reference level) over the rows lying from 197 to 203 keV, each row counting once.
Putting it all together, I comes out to 1.27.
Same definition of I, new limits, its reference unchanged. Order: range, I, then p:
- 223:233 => 0.81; 0.71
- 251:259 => 0.92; 0.82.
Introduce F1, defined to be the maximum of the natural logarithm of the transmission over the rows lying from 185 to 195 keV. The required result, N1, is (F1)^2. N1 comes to 30.9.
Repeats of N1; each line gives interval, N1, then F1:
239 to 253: 27.0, 5.2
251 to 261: 27.1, 5.2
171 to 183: 30.3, 5.5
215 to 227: 24.5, 5.0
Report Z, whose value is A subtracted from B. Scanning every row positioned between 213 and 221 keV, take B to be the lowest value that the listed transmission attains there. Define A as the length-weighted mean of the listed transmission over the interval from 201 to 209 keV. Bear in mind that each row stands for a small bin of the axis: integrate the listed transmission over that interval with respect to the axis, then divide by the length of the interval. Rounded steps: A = 221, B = 119.2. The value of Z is -102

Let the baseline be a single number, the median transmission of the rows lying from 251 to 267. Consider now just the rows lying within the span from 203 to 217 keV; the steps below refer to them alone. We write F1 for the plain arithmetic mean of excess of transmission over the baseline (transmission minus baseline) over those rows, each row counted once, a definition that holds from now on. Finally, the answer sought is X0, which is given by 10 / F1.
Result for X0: 0.5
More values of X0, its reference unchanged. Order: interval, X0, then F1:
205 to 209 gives 0.2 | 55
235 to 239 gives -1.2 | -8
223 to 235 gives -0.3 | -32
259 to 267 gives 0.6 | 17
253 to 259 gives -1.1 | -9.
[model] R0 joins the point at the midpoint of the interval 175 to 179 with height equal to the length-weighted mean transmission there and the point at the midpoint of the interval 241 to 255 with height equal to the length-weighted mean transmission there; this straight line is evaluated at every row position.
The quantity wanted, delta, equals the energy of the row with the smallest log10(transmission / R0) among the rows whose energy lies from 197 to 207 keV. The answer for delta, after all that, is 204 keV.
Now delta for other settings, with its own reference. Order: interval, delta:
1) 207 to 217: 216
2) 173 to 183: 174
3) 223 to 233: 224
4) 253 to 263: 254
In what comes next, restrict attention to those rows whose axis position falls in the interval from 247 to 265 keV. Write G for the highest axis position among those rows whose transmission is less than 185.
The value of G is 262 keV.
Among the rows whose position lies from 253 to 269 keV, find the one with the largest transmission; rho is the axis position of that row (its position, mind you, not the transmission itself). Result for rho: 266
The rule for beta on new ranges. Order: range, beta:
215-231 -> 14.4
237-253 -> 12.5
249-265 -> 18.8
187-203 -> 15.1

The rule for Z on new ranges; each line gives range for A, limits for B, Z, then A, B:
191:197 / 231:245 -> -82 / 233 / 150.3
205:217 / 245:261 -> -54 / 194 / 140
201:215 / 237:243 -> -38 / 207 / 168.3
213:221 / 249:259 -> -3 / 143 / 140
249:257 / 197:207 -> 56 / 154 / 209.6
